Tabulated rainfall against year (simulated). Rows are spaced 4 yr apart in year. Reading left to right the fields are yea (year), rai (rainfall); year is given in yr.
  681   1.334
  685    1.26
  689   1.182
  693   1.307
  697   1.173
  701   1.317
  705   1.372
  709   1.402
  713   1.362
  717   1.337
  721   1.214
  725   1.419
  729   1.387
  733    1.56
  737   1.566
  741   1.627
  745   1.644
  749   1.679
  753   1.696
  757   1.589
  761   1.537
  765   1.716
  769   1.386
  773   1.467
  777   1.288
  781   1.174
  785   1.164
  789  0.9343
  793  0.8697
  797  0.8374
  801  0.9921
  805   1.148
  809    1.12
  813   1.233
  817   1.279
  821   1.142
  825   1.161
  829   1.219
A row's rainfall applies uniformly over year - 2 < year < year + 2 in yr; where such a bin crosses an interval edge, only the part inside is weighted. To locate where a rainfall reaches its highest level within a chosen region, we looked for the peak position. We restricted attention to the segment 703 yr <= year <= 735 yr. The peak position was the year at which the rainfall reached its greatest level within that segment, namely 733 yr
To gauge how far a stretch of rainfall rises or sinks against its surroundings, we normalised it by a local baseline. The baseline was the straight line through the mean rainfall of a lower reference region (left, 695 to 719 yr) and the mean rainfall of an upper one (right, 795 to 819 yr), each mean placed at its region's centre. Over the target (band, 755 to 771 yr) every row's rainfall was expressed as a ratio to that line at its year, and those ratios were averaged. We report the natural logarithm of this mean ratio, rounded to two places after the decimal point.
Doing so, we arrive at 0.26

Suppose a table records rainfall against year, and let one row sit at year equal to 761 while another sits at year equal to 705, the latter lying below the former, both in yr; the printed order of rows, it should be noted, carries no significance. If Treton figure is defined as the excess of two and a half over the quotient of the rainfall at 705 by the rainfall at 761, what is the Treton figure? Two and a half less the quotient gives 1.61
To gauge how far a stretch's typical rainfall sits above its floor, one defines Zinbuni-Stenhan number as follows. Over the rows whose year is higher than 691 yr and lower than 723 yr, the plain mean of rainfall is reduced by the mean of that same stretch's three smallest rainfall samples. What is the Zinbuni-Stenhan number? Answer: 0.08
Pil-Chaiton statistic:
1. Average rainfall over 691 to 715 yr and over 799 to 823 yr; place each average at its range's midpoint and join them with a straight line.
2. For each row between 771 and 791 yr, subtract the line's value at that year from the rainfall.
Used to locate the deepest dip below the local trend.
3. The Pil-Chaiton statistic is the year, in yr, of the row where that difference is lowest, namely 789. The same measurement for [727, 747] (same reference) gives 729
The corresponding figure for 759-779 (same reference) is 777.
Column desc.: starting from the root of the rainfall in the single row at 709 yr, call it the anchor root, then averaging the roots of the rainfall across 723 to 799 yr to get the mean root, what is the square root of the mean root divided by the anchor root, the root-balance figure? 1.00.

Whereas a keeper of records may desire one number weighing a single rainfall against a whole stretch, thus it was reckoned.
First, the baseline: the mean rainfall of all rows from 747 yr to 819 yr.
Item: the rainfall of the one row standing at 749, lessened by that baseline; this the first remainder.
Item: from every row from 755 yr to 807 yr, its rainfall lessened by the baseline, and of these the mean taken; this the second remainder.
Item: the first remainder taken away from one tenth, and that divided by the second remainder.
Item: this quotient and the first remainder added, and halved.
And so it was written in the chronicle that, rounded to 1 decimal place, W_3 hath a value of 3.5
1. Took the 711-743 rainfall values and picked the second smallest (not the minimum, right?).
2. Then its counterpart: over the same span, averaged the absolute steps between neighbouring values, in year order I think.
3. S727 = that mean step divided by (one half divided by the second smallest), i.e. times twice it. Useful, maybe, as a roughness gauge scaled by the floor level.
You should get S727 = 0.239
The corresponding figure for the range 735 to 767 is 0.209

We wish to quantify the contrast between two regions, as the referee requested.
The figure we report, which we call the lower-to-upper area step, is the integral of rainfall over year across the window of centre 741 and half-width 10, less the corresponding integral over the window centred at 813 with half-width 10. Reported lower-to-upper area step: 9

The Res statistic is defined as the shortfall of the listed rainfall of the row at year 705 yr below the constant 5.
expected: 3.63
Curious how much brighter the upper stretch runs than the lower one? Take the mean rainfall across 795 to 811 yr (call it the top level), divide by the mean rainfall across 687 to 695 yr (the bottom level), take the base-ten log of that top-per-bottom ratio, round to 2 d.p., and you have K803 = -0.08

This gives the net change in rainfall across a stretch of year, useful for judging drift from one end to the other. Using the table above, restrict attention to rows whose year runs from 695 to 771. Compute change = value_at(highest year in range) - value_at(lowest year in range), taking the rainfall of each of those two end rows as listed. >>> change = 0.2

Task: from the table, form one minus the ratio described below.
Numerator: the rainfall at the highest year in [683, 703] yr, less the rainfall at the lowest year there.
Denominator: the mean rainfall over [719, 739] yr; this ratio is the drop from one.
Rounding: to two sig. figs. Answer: 0.96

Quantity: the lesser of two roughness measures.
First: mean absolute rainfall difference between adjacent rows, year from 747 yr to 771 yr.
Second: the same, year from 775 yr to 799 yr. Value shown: 0.090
